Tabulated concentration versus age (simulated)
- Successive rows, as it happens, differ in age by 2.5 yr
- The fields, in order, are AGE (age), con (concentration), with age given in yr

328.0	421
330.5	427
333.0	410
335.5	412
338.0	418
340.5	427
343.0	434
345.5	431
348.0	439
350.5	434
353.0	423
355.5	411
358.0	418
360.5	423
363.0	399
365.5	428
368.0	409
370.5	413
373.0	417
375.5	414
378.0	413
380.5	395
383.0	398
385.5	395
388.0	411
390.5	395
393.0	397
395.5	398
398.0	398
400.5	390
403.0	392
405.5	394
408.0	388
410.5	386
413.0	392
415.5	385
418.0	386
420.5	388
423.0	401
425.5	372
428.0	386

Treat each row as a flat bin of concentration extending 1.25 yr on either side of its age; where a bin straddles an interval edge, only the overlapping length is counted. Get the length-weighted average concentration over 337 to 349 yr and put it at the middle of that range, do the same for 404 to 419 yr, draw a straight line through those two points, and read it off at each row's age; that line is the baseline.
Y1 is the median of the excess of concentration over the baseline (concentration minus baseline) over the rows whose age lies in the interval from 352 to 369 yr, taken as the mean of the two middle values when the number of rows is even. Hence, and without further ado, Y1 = -3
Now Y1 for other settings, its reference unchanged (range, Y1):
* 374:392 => -6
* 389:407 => -2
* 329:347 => -10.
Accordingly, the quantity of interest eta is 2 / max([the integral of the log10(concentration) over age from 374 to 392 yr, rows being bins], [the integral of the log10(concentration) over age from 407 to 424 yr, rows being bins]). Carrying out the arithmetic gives 0.0426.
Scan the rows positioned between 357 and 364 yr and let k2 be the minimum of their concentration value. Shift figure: 399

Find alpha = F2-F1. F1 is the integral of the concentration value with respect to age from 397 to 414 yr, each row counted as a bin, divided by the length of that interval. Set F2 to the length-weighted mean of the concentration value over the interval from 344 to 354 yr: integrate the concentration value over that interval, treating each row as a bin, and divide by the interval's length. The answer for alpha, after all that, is 41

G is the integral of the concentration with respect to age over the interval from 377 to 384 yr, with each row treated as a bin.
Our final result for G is 2812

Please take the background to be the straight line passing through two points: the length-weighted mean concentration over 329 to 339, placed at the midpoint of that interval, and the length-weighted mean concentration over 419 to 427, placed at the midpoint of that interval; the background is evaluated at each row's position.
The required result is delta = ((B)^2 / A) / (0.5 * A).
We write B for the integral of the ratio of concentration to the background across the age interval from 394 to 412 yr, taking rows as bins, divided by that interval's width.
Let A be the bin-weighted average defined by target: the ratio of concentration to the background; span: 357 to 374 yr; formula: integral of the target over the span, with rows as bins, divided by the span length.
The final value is 1.90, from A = 1.02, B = 1.00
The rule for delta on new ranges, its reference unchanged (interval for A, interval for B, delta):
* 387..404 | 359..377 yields 2.08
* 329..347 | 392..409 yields 1.92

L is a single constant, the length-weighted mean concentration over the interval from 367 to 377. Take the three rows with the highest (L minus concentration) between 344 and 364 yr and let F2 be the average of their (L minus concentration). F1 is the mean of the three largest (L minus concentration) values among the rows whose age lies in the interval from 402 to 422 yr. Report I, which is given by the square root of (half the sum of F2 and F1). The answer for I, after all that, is 3.98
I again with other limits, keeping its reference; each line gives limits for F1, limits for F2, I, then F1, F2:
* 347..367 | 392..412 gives 3.83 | 4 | 25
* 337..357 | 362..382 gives 2.05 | -4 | 12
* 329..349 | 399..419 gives 3.72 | 0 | 28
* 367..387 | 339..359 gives 2.59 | 17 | -4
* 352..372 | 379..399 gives 3.56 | 7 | 18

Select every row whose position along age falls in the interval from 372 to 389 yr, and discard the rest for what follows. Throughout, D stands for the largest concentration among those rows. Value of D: 417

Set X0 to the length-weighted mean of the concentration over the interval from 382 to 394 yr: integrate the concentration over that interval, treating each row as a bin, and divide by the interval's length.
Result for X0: 399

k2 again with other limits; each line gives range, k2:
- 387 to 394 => 395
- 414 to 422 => 385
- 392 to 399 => 397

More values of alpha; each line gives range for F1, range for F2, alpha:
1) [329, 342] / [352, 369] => -3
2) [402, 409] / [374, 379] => 22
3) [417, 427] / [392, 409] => 7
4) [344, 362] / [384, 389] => -23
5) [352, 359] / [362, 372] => -4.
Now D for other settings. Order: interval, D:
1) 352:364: 423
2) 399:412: 394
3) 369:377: 417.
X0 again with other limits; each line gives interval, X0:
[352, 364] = 415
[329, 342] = 419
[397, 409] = 392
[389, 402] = 396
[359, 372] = 415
